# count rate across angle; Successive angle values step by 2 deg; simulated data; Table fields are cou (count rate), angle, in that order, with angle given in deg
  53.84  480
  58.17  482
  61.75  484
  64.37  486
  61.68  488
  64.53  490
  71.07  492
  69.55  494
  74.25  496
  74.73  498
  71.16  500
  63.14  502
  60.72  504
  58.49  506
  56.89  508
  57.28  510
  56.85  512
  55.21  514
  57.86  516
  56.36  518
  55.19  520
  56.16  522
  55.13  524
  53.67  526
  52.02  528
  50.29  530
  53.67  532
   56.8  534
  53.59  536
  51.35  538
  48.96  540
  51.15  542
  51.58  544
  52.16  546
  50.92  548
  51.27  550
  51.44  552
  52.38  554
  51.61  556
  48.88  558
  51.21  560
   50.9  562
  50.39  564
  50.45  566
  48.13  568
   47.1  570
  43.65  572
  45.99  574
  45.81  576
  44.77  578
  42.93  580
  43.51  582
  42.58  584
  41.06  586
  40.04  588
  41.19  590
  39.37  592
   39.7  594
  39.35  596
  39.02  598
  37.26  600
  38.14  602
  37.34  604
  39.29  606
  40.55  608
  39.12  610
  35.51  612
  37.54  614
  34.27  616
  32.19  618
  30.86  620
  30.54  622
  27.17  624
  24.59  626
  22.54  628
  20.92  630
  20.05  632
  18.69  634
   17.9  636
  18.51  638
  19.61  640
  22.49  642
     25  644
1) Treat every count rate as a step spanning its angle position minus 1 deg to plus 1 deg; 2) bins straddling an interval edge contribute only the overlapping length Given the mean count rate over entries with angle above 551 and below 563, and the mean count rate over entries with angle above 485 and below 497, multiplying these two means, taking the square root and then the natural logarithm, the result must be 4.07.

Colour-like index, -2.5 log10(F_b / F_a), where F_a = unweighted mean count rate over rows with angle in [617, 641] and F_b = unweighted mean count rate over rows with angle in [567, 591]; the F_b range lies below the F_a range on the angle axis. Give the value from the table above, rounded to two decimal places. -0.67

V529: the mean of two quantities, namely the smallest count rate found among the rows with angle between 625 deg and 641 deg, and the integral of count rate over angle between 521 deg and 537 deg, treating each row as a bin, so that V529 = 440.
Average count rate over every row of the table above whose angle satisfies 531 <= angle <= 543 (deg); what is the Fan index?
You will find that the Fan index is 53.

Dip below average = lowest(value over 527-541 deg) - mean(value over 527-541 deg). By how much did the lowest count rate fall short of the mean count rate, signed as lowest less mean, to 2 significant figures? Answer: -3.4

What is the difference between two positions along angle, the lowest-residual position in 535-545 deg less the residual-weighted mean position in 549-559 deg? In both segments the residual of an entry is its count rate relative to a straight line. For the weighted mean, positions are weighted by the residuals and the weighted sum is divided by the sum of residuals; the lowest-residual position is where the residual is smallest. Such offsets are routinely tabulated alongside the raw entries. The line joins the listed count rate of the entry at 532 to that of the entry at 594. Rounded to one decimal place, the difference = -14.0 deg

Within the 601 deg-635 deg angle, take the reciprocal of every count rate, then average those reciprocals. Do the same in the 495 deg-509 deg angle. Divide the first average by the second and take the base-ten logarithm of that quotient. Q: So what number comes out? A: 0.35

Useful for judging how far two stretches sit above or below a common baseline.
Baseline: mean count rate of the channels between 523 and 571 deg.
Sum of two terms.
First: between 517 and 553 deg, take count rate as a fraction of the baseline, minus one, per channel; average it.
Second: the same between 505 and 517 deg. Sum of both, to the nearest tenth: 0.1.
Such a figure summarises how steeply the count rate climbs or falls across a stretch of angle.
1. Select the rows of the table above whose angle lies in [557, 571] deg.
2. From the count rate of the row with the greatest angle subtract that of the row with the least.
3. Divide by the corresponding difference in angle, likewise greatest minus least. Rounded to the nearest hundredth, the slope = -0.15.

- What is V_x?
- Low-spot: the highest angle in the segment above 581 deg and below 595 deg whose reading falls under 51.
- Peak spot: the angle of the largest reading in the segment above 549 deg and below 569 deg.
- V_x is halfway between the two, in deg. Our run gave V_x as 574 deg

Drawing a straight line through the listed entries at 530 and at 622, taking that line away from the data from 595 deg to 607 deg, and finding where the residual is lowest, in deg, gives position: 600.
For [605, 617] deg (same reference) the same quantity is 616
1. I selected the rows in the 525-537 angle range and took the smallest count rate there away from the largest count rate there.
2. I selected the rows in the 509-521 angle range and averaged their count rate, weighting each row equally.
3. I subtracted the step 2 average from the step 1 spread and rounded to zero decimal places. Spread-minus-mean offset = -50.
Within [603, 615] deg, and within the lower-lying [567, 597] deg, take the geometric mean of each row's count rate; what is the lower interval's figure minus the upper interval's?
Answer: 4.7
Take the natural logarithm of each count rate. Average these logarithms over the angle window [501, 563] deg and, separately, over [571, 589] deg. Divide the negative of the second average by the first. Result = -0.95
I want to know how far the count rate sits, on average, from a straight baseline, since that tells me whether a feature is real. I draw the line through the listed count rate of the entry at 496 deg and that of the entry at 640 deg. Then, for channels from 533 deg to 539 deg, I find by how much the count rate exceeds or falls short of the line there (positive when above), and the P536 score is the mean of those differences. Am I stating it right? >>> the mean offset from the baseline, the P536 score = -5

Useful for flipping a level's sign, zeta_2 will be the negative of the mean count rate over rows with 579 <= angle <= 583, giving -43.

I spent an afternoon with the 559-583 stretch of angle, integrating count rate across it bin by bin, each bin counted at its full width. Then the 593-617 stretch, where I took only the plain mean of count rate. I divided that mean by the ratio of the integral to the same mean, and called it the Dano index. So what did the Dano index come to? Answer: 1.3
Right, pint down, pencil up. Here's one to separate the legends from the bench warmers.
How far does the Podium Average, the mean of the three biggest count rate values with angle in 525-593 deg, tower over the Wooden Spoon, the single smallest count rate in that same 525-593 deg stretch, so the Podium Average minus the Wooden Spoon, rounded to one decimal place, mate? 15.3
